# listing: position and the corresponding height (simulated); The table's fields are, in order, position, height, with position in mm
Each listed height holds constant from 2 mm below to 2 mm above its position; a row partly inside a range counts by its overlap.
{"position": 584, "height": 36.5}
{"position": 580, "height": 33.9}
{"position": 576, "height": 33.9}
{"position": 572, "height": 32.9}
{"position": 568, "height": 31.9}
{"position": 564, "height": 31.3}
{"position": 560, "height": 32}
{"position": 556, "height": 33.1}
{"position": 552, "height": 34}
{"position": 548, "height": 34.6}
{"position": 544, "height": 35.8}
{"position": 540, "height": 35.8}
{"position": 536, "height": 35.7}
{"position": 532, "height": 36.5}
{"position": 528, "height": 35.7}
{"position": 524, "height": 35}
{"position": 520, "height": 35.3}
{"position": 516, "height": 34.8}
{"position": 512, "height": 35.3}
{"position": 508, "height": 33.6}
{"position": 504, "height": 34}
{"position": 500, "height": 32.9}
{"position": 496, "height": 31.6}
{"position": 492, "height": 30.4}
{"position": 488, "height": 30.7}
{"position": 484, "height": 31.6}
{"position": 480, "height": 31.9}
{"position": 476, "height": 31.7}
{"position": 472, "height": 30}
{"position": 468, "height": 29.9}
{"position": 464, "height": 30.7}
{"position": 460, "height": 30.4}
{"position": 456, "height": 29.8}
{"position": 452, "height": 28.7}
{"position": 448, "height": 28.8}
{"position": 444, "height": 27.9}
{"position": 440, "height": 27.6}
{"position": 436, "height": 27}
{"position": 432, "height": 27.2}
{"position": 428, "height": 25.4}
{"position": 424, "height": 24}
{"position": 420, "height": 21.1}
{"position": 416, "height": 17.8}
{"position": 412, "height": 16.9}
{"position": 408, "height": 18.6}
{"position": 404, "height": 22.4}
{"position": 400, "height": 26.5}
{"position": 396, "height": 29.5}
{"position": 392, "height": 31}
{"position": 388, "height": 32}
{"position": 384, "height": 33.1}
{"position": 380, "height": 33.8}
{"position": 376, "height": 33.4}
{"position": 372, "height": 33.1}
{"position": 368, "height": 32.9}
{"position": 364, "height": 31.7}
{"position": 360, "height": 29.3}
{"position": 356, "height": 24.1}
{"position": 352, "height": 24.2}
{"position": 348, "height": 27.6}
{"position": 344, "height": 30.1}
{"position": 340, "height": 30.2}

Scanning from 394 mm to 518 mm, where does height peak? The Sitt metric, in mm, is 512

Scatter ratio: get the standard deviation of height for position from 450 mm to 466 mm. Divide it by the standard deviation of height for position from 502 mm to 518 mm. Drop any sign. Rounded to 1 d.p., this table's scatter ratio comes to 1.2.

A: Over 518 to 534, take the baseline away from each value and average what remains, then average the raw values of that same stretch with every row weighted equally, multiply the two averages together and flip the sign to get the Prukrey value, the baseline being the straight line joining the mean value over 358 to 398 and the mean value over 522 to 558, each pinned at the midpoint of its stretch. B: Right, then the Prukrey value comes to -27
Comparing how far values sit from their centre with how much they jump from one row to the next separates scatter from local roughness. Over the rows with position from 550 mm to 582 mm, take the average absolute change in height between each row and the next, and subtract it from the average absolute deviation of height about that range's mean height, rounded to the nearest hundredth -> 0.10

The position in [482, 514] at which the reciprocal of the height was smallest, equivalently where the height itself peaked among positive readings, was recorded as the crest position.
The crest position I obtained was 512 mm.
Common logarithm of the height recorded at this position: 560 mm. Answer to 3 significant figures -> 1.51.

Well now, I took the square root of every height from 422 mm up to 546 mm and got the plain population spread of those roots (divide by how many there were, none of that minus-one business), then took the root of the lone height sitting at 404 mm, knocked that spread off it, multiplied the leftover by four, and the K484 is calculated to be 17.7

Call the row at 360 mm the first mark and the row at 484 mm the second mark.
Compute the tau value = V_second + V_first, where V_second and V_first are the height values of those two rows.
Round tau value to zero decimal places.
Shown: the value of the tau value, 61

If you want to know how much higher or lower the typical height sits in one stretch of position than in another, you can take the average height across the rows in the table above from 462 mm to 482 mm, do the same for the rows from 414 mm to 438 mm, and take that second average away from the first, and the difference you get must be 7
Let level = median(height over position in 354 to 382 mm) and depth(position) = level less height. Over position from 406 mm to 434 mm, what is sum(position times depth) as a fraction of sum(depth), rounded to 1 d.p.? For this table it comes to 417.5 mm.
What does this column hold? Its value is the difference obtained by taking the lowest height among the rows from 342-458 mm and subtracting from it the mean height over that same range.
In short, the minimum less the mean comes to -10.5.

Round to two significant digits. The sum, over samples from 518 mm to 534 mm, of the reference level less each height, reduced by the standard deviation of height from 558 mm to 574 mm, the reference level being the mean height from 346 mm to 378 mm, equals -25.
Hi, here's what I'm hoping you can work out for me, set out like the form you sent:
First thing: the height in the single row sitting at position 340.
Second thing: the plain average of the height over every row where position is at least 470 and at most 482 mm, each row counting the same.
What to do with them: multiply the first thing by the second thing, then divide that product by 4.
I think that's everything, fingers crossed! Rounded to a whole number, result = 236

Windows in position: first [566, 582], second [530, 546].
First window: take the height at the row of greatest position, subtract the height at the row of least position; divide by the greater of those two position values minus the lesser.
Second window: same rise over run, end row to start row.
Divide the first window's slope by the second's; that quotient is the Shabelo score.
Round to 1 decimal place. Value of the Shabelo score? -2.9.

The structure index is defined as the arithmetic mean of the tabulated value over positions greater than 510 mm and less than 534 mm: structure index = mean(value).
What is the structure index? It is 35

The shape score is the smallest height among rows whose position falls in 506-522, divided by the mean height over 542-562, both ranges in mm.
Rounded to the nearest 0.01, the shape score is 0.99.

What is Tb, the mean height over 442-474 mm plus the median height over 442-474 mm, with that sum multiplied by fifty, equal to 2969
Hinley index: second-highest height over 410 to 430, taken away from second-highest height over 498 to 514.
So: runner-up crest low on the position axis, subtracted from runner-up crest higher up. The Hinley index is 10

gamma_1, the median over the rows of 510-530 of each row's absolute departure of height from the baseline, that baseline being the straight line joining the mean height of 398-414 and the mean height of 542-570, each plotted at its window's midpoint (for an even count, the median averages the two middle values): 4.8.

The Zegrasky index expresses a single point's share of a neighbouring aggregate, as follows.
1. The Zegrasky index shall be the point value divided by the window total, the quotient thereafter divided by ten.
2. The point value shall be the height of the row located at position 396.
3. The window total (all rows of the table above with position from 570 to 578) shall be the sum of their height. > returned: 0.0442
